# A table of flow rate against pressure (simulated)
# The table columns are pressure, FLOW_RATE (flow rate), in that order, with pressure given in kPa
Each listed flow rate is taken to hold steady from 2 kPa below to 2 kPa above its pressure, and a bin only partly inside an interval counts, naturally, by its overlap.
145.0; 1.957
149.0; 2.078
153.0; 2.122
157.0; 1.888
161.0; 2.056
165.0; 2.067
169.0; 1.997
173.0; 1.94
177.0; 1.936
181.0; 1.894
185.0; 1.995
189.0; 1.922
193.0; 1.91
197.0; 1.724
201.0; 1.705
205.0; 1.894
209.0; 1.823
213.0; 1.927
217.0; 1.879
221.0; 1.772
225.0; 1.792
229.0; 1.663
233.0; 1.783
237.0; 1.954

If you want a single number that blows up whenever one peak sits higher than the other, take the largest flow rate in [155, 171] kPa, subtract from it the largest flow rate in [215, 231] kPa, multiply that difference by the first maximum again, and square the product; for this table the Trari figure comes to 0.151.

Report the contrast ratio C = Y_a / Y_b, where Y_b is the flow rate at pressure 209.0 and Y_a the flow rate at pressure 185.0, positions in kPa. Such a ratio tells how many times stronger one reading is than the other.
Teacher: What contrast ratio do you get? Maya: 1.09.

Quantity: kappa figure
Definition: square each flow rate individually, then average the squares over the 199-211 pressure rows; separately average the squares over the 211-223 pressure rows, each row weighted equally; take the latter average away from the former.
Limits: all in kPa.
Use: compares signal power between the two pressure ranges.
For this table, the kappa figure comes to -0.19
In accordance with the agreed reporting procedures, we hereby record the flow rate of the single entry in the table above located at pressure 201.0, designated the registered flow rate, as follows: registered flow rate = 1.705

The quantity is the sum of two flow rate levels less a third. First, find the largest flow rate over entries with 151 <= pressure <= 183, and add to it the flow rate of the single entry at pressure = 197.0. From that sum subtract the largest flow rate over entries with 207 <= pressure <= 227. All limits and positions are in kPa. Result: 1.92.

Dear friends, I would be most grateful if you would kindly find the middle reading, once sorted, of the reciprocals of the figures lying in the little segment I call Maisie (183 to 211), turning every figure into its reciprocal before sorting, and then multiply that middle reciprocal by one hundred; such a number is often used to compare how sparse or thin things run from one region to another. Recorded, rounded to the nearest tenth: 52.8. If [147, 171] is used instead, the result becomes 48.5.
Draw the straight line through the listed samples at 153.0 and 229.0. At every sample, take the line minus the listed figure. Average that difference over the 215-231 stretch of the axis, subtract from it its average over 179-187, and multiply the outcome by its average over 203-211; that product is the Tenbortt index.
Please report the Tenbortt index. 0.0046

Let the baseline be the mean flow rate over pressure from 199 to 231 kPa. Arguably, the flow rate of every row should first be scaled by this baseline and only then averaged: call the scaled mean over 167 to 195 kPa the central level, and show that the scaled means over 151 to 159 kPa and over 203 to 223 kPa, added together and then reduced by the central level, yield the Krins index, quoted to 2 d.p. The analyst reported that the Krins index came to 1.06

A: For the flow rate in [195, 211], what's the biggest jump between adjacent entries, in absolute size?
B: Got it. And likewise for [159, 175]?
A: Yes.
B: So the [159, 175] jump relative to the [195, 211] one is 0.37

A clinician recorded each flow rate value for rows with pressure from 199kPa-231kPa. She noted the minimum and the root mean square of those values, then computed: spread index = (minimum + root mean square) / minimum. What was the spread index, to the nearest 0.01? 2.09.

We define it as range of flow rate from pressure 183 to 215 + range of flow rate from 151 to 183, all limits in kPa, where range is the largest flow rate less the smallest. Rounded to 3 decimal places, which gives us 0.524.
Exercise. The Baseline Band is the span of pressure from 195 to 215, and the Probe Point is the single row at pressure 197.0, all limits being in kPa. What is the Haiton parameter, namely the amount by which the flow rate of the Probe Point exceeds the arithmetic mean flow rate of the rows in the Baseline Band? -0.091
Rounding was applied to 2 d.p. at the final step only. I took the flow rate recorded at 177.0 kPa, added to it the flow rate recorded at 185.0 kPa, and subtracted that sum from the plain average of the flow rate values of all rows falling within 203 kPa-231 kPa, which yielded -2.11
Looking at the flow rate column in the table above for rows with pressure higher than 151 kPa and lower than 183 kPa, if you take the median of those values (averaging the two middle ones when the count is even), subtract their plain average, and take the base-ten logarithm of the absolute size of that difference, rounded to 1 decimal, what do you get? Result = -1.7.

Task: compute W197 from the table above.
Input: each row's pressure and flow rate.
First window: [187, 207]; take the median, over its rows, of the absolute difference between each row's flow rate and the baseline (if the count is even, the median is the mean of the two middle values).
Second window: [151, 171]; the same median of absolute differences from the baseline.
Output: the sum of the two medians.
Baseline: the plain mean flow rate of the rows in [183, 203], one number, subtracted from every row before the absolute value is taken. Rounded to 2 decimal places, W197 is 0.28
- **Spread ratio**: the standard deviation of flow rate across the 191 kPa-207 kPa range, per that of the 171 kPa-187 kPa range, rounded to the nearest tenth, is 2.6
